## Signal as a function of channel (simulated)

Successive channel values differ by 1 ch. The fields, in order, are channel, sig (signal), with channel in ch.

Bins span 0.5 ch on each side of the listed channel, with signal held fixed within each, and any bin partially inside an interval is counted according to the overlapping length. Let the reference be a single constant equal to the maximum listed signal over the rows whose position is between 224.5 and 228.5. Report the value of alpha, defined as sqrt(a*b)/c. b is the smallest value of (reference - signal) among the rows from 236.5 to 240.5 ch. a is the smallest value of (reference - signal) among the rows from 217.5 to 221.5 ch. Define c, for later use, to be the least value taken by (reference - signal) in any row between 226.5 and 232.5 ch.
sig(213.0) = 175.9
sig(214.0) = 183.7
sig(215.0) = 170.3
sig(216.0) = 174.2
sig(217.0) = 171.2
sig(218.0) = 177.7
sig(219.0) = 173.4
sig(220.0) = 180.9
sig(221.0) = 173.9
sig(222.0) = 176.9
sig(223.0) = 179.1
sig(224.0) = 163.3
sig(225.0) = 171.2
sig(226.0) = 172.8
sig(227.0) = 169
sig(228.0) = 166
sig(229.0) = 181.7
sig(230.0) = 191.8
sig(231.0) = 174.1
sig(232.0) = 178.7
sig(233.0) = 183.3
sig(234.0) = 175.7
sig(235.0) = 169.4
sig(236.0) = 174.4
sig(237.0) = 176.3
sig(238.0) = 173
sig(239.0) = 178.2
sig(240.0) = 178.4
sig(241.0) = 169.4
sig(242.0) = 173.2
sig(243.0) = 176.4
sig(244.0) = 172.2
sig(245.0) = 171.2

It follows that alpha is -0.4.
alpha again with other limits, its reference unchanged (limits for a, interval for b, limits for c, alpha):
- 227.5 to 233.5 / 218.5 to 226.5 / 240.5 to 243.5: -3.4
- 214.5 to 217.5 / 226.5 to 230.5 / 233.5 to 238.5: -1.5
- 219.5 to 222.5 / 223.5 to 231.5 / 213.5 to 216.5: -1.1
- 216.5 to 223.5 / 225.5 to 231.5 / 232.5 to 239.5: -1.2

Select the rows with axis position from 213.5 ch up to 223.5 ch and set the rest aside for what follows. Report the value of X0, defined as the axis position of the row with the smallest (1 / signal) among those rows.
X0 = 214.0 ch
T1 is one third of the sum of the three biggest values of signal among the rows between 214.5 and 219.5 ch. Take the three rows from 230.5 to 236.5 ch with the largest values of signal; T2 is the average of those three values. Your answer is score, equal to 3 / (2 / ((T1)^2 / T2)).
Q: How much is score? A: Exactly 257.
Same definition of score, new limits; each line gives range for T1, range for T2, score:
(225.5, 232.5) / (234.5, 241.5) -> 286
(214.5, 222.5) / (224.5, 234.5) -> 258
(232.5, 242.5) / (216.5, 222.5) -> 272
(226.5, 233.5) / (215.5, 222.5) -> 289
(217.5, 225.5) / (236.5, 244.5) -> 271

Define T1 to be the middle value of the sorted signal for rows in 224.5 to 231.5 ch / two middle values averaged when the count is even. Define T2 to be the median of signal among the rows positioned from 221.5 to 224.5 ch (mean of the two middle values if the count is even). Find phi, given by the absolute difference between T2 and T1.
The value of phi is 4.10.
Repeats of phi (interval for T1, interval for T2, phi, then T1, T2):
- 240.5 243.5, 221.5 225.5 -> 0.85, 173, 174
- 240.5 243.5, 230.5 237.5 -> 2.50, 173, 176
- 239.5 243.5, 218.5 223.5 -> 2.10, 175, 177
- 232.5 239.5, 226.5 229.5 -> 6.70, 176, 169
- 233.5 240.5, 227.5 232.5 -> 3.00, 176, 179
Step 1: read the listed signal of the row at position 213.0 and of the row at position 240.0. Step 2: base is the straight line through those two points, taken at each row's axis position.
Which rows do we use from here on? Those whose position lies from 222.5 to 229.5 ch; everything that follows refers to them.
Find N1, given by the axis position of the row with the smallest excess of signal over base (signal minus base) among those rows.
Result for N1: 224.0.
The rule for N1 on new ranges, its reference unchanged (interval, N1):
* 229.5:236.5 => 235.0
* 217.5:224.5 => 224.0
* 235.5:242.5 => 241.0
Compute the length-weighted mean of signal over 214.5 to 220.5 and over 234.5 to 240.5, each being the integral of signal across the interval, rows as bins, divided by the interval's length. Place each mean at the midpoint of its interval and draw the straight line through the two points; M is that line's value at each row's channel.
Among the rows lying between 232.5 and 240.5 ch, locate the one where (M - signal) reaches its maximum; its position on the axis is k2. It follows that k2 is 235.0 ch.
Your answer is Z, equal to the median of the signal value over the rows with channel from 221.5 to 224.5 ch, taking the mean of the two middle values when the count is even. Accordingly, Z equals 177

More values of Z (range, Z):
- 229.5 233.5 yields 181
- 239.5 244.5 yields 173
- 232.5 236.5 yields 175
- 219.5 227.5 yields 173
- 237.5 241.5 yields 176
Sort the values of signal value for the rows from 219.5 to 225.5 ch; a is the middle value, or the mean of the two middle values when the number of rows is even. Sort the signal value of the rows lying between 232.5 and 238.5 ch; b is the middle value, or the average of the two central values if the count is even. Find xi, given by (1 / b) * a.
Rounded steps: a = 175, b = 175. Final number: 1.002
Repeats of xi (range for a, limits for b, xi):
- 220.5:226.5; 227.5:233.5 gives 0.962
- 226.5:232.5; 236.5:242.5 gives 1.009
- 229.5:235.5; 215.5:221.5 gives 1.018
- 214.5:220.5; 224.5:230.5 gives 1.010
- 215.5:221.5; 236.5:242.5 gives 0.996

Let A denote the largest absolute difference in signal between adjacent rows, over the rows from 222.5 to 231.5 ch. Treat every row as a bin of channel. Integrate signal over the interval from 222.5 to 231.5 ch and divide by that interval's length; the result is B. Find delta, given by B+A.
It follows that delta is 192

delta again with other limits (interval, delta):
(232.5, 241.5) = 184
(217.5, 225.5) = 190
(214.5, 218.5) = 180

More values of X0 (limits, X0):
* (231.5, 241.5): 233.0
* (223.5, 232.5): 230.0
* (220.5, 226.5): 223.0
